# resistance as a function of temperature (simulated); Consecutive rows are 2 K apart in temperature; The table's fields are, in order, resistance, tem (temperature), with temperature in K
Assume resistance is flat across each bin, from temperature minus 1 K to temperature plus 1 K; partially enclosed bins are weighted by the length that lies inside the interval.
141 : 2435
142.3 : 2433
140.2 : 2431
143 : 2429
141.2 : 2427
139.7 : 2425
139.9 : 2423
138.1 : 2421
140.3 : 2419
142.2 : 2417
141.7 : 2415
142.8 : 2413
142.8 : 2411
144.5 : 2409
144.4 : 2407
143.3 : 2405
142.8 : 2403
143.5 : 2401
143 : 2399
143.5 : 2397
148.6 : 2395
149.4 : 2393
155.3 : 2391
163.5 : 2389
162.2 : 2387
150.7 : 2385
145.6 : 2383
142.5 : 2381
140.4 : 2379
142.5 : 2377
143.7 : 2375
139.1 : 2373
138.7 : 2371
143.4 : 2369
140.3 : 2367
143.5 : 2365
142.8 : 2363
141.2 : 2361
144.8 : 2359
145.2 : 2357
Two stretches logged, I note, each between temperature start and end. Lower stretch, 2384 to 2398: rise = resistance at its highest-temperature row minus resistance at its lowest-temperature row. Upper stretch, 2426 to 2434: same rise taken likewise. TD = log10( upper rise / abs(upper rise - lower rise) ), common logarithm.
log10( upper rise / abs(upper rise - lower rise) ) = -0.88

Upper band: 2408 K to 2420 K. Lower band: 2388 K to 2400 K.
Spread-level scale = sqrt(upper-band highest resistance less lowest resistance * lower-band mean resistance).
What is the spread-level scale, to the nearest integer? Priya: 25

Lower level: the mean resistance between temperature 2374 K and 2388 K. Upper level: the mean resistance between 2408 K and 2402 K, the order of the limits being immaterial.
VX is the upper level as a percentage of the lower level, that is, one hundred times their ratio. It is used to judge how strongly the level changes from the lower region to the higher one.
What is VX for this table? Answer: 98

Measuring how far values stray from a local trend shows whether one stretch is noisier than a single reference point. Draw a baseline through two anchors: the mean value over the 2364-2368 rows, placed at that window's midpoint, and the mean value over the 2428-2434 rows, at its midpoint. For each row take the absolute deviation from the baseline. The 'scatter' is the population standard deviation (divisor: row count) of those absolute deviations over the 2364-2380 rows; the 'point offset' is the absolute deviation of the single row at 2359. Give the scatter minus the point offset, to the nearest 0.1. -2.1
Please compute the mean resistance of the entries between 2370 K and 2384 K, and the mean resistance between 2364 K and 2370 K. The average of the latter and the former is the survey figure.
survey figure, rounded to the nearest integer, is 142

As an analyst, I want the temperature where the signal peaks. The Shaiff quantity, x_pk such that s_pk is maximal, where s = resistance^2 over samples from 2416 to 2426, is 2417 K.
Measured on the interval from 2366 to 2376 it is 2375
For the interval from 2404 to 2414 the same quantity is 2409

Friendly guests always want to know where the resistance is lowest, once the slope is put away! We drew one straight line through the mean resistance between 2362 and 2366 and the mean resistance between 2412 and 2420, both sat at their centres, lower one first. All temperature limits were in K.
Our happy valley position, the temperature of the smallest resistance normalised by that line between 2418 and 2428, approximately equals 2421 K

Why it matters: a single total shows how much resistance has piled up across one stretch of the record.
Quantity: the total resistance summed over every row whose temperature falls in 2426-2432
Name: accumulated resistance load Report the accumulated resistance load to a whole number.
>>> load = 424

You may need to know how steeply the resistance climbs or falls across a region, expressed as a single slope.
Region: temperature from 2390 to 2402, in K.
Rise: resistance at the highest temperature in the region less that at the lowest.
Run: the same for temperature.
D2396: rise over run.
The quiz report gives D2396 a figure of -1.2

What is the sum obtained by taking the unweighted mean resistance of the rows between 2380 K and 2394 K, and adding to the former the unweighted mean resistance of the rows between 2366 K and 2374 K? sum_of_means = 293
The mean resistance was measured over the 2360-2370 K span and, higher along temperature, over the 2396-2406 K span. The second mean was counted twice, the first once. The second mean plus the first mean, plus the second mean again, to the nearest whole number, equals 429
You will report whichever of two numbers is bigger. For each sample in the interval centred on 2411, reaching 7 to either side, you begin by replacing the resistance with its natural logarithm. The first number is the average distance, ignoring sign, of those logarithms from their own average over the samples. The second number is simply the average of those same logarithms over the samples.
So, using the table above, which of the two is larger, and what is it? 4.96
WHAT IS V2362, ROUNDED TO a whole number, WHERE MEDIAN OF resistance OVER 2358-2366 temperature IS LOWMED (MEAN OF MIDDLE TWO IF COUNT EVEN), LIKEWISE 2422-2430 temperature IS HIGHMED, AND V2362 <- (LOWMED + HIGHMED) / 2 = 142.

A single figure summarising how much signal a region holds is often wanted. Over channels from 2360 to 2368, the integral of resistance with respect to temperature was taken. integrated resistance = 1136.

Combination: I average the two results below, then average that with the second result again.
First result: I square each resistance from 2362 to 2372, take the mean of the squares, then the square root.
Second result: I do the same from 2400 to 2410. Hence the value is 143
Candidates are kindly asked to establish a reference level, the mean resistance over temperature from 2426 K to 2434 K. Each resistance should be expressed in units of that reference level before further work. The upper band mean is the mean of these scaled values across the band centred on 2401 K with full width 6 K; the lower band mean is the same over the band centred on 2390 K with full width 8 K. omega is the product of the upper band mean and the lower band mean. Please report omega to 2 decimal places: 1.12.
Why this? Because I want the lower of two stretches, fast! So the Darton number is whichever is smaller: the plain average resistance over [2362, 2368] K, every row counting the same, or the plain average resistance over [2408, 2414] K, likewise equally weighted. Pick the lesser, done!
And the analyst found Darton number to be 142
